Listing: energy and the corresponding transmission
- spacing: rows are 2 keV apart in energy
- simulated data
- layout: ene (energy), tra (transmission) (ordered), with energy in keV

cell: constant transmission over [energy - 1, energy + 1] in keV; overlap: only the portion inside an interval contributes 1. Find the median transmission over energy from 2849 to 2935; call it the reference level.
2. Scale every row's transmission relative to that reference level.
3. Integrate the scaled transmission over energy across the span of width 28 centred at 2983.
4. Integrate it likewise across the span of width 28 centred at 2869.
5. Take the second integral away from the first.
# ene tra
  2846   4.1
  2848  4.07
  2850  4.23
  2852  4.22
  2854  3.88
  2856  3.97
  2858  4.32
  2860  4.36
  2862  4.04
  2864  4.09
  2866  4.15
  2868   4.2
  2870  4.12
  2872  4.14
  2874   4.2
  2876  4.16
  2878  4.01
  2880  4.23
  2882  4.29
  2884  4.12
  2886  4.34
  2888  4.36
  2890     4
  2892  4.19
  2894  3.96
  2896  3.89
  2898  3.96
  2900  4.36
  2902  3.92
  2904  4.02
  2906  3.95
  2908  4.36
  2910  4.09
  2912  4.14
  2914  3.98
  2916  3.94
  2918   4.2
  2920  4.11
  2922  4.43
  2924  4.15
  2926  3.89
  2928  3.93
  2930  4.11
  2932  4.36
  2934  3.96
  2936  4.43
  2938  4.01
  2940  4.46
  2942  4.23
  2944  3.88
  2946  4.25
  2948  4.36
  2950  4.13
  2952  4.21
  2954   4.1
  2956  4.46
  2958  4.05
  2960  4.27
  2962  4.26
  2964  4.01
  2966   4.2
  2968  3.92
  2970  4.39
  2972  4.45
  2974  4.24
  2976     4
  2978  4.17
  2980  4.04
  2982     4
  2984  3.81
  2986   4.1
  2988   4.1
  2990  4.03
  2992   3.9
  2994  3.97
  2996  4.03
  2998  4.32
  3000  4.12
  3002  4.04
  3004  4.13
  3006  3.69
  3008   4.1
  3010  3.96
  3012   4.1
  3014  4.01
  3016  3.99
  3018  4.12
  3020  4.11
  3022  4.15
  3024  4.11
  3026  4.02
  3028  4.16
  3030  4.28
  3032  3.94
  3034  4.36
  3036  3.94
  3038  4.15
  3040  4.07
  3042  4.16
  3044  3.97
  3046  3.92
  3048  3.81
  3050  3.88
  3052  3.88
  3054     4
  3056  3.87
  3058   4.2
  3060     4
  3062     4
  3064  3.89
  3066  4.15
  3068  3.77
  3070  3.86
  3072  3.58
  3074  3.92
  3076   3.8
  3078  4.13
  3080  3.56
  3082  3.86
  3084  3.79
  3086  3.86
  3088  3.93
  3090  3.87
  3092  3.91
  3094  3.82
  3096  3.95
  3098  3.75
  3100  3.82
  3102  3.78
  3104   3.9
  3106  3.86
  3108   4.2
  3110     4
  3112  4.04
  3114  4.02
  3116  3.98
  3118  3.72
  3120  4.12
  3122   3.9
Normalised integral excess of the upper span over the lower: -0.51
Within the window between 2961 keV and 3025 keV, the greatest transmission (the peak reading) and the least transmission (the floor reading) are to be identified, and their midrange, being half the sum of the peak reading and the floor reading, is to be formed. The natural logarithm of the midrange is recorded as 1.40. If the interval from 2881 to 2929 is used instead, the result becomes 1.43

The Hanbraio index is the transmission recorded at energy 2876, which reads 4.16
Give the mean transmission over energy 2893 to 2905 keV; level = 4.02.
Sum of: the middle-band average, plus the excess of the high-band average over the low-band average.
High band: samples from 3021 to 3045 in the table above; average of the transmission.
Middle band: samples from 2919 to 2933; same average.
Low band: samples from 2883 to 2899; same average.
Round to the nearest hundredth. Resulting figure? 4.15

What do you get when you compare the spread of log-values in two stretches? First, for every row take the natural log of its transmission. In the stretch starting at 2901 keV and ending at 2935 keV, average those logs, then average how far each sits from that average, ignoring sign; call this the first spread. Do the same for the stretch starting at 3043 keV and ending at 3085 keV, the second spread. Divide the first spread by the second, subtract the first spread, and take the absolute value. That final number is 1.1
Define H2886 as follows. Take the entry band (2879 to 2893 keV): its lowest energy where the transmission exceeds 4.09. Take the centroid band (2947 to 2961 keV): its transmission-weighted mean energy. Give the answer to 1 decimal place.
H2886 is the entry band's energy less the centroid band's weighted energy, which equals -74.0 keV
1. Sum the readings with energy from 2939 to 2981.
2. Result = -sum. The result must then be -88.1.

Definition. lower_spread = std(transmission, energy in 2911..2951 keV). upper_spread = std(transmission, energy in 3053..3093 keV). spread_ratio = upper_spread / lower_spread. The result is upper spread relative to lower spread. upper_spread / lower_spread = 0.86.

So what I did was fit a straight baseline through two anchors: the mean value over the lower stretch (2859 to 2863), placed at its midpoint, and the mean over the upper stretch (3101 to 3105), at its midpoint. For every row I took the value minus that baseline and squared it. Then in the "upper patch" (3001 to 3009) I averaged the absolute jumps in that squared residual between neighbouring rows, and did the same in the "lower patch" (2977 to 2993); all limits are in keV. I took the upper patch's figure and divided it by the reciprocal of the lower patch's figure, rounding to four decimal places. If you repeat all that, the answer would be 0.0009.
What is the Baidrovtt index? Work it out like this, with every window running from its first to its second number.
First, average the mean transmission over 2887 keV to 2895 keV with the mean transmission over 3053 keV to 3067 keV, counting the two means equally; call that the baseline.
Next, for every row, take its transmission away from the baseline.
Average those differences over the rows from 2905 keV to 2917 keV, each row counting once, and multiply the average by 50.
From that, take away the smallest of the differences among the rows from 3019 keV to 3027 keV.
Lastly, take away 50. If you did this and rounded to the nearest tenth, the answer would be -50.2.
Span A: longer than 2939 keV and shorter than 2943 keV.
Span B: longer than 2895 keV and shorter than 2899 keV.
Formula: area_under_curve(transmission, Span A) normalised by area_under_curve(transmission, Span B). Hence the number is 1.11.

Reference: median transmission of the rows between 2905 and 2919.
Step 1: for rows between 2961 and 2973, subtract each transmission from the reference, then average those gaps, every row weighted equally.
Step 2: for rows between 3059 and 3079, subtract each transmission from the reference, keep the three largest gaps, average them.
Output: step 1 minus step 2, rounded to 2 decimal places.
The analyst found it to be -0.49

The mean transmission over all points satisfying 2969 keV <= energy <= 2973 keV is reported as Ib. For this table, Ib 4.42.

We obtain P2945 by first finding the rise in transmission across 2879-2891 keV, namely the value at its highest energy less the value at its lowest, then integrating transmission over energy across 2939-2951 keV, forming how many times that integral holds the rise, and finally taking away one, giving -221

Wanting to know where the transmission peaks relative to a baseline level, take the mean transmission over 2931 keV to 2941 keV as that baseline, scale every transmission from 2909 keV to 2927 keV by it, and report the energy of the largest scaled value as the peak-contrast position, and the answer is 2922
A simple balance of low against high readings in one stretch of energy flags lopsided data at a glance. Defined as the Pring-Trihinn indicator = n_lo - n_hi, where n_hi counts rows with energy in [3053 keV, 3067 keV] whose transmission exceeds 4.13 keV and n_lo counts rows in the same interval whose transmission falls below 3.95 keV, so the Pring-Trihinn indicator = 0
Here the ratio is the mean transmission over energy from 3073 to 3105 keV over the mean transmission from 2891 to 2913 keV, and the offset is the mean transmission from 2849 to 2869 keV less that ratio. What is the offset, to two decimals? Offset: 3.20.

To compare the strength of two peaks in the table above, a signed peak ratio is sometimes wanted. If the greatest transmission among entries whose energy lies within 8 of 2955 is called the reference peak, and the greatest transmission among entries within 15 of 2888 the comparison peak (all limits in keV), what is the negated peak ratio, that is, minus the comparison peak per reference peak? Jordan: -0.98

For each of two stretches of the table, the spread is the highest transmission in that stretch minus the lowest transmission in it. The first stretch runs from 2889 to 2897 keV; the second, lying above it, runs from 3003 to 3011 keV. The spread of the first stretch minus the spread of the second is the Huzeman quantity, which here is -0.14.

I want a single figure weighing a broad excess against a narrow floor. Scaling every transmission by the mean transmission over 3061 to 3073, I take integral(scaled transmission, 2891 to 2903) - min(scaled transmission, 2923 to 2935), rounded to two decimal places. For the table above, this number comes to 11.53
